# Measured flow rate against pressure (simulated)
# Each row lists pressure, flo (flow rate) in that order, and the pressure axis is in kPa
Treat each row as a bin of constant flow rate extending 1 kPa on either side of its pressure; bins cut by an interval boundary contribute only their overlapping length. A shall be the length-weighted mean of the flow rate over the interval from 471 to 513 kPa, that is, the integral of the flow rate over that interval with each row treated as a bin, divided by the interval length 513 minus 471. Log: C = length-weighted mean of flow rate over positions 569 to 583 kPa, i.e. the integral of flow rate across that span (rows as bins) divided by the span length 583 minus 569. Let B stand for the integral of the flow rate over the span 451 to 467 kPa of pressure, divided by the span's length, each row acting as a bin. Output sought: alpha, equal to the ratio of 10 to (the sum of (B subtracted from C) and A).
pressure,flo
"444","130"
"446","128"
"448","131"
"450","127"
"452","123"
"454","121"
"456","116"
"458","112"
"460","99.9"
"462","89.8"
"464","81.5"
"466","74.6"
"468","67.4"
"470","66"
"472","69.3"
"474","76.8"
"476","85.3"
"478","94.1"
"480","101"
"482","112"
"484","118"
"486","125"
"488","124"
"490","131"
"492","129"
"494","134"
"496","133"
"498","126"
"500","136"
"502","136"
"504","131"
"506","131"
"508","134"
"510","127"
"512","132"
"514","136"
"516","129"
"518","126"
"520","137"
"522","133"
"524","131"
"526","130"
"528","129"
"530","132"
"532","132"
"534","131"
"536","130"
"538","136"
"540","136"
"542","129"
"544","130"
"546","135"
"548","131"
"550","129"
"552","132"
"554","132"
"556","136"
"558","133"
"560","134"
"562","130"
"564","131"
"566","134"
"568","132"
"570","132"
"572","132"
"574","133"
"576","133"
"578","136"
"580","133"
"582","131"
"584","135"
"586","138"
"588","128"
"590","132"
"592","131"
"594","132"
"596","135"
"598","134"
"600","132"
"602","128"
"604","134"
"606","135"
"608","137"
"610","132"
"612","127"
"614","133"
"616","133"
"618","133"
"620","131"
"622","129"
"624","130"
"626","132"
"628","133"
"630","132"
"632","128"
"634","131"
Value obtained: 0.0671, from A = 118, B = 102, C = 133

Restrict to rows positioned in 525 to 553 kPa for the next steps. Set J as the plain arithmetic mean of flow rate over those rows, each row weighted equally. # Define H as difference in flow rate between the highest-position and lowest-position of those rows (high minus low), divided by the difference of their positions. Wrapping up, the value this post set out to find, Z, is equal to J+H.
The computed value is 132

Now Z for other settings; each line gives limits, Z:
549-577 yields 133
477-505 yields 125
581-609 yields 133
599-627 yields 132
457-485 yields 89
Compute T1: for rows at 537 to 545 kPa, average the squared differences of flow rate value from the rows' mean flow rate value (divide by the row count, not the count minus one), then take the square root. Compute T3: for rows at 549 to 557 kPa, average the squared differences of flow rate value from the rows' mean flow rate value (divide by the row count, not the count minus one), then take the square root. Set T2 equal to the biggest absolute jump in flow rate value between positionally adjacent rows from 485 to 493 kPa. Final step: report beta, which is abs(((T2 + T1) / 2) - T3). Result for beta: 2.6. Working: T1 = 3.3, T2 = 7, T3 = 2.5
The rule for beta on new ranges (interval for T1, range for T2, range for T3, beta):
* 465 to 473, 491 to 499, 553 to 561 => 3.7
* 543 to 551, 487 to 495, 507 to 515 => 1.3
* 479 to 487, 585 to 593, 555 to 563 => 7.2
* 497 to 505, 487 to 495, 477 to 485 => 3.7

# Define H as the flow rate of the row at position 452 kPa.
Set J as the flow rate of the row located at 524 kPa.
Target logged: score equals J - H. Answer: 8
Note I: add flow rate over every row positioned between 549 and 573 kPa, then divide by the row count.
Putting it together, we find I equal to 132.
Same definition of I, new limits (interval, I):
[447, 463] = 115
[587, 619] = 132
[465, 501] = 106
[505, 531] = 131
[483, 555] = 131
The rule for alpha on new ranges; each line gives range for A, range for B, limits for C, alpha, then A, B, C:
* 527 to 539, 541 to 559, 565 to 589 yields 0.0753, 132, 132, 133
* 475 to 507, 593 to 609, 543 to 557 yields 0.0830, 122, 133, 132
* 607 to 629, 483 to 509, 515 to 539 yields 0.0750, 132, 130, 131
